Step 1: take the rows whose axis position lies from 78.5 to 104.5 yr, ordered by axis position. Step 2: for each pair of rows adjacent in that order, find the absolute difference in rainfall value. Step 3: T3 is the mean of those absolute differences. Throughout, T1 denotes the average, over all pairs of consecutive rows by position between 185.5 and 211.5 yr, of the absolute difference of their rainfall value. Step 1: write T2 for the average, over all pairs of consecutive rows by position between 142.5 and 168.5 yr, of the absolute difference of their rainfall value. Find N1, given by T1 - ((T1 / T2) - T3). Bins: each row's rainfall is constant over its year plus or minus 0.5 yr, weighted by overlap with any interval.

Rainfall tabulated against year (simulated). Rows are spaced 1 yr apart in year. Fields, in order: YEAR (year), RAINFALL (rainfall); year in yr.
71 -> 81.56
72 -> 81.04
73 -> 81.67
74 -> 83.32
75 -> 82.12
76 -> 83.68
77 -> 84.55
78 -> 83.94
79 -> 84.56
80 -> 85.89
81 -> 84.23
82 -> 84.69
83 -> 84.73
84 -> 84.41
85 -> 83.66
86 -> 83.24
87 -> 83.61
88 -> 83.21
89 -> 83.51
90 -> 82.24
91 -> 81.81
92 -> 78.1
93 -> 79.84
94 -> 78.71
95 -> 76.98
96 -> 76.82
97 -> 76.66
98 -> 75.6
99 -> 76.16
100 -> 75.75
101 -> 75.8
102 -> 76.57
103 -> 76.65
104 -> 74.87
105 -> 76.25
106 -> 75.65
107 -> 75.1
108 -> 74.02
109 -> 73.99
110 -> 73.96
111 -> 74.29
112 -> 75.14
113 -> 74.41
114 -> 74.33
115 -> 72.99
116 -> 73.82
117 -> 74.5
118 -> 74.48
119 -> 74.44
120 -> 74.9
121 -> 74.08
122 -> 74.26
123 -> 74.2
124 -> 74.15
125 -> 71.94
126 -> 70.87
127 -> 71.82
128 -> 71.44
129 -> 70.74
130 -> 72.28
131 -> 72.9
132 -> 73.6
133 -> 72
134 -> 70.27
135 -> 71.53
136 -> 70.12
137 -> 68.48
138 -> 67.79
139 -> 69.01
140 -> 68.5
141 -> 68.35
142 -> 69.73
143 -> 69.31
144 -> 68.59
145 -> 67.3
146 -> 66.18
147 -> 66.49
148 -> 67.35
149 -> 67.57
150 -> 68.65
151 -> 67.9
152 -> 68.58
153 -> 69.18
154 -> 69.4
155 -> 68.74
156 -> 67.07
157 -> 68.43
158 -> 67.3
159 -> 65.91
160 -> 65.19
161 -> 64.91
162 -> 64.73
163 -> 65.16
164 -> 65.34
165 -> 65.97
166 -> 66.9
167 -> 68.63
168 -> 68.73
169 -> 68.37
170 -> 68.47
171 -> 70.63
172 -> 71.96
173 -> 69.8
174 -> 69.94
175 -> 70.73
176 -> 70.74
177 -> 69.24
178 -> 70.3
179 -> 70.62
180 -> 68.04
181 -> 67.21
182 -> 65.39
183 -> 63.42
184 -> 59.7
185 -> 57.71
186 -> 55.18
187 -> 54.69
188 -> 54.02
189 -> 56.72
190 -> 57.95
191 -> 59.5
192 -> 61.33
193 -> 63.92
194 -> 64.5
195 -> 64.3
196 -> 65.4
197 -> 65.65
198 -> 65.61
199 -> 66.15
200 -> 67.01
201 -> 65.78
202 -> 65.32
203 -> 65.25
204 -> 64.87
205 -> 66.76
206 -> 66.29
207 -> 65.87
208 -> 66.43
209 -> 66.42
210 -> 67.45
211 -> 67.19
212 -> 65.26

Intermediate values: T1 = 0.86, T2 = 0.77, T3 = 0.84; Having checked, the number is 0.59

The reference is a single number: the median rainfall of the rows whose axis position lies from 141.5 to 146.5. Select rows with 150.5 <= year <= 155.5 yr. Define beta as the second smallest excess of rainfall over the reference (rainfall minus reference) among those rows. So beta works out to 0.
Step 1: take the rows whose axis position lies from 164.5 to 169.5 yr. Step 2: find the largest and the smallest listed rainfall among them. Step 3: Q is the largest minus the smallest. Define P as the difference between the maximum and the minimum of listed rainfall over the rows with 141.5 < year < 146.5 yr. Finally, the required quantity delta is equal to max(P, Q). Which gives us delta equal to 3.55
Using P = 3.55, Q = 2.8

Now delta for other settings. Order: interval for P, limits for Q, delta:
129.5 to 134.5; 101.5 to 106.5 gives 3.33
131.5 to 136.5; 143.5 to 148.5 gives 3.48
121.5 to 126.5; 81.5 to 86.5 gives 3.39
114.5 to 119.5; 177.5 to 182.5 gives 5.23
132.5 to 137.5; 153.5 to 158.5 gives 3.52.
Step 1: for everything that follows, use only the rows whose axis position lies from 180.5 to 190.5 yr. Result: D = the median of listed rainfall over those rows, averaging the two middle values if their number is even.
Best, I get 58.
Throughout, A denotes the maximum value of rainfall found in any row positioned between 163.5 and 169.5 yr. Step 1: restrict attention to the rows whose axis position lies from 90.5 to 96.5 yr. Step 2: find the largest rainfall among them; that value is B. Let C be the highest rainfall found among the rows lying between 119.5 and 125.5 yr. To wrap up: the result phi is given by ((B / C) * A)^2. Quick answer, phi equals 5636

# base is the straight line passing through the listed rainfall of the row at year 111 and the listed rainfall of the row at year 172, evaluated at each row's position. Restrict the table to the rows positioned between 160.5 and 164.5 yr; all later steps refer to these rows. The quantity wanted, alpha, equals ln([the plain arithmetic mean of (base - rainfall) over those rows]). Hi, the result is 2.0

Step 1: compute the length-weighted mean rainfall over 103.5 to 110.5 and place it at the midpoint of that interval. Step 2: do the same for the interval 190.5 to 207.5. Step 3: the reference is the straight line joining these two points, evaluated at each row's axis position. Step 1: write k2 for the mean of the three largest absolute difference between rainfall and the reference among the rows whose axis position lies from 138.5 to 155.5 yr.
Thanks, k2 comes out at 4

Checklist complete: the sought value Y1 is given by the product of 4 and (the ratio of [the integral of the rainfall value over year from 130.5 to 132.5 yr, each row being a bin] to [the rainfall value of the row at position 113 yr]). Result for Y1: 8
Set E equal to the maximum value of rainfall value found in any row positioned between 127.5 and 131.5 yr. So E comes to 72.9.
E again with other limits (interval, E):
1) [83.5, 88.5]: 84.41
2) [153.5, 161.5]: 69.4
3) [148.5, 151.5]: 68.65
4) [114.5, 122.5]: 74.9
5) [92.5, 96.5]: 79.84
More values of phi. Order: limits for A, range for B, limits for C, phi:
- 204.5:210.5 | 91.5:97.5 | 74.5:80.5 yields 3931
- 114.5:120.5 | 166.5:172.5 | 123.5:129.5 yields 5284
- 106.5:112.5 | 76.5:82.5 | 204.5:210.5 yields 9155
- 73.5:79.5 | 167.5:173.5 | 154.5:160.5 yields 7836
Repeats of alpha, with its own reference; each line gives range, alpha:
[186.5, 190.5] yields 2.7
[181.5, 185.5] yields 2.3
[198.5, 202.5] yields 1.6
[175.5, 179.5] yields 0.4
